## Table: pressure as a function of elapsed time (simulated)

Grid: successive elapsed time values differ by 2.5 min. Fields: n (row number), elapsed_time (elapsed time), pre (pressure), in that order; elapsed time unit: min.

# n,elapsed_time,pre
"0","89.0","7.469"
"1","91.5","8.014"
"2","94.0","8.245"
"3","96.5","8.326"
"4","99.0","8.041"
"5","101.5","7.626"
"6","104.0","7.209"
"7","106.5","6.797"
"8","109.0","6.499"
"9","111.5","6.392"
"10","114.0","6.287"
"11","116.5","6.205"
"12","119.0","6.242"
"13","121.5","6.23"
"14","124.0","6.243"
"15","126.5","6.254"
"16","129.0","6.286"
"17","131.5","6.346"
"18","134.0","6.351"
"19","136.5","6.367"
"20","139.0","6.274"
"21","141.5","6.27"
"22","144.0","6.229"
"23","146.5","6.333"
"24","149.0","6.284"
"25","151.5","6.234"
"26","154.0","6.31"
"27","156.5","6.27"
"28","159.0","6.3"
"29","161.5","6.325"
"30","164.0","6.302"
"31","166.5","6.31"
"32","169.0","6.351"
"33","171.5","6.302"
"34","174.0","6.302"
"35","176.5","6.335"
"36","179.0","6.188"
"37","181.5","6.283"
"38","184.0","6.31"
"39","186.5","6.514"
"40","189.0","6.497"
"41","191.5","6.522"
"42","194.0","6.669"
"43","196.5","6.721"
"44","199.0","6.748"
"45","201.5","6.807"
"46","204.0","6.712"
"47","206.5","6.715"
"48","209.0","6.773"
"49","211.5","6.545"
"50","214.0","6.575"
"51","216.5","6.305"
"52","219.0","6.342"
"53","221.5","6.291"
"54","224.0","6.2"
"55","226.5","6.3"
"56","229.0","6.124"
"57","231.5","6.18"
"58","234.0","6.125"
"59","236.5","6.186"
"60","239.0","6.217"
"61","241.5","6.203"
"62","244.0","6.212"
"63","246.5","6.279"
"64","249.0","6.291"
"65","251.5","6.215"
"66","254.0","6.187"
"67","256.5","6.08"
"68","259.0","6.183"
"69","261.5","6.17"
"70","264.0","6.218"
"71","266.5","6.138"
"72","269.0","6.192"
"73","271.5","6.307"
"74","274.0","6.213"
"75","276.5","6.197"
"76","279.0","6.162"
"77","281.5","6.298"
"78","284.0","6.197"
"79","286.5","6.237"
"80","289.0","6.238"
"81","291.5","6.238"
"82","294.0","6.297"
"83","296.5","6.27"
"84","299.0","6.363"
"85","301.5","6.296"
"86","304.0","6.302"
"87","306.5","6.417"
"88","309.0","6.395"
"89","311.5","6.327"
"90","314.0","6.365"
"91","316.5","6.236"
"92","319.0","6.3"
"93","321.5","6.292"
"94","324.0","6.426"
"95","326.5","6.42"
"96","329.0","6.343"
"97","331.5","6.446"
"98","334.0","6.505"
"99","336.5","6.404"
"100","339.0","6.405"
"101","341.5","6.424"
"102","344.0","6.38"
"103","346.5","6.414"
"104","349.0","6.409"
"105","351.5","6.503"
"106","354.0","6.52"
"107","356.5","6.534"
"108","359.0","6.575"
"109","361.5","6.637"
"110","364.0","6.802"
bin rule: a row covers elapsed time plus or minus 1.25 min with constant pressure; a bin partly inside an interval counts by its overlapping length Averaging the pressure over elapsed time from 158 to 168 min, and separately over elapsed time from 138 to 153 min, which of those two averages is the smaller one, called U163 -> 6.27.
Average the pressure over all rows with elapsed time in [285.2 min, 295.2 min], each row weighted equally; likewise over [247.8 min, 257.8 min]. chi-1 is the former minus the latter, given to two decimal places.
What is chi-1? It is 0.06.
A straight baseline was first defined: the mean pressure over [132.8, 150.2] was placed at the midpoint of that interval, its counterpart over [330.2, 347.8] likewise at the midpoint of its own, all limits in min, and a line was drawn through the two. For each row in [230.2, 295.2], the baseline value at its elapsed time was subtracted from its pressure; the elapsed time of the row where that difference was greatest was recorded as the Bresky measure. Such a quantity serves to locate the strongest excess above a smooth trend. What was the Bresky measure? 271.5 min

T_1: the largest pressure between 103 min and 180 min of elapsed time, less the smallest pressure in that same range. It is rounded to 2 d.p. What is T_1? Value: 1.02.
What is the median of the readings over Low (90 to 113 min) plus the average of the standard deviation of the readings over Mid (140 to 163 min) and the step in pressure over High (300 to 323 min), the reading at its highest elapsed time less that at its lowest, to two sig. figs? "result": 7.6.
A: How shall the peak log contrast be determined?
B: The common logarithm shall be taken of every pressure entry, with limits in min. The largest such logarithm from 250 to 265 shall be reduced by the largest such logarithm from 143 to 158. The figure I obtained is -0.008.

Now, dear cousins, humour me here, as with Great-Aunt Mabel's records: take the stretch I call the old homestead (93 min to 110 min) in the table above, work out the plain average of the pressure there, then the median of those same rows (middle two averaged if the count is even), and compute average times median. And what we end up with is 57.5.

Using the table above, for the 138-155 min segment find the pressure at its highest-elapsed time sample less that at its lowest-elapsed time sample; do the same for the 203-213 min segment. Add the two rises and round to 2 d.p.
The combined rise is -0.13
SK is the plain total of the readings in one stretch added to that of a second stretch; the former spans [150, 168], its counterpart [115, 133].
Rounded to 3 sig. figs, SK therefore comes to 87.9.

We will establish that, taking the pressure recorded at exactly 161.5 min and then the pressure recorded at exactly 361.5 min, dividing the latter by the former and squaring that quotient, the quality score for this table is 1.10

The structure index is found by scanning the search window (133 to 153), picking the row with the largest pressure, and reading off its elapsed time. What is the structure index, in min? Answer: 136.5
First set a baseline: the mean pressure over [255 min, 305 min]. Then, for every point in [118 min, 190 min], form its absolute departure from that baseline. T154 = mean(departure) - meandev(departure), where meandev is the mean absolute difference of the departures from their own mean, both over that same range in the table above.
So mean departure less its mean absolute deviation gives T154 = 0.033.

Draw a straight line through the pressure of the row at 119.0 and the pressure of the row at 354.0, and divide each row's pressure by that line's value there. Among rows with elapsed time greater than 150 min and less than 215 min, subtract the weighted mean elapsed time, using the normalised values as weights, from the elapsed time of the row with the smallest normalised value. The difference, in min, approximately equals -4.2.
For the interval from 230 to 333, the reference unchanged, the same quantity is -25.1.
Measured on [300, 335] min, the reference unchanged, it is -1.3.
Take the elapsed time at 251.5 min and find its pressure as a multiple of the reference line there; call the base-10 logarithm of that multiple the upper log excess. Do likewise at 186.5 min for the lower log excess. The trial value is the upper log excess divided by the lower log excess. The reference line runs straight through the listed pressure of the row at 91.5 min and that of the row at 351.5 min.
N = 1.0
